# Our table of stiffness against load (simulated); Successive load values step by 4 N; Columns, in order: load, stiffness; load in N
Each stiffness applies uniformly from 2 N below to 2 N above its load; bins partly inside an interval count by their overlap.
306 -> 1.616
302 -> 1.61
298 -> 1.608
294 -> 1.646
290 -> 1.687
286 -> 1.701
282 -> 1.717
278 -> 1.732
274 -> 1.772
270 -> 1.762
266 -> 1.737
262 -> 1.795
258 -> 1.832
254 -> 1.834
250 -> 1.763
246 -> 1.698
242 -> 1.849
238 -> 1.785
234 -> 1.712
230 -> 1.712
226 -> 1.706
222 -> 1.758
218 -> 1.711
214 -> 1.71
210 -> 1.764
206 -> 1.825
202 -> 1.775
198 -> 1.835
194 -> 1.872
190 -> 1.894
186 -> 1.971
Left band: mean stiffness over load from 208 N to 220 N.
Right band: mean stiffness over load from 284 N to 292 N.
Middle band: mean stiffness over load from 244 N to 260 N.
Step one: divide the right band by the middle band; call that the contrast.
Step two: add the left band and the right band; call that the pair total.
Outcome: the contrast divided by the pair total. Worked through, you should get 0.278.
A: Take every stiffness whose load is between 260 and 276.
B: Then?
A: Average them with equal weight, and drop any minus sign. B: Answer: 1.77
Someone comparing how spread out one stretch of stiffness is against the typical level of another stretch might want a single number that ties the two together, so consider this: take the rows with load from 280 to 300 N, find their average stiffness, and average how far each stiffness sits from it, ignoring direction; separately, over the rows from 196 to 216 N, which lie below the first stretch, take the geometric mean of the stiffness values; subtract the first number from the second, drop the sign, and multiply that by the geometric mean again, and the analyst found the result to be 3.11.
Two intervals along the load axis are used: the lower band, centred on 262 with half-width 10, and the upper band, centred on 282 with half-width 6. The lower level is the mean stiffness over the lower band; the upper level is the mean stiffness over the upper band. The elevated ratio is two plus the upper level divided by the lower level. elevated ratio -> 2.96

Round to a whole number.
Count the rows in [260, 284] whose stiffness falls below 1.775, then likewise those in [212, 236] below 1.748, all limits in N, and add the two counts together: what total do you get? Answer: 10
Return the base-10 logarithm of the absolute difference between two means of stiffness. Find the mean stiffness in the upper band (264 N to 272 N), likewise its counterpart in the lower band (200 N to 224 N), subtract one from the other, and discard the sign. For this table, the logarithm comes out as -2.12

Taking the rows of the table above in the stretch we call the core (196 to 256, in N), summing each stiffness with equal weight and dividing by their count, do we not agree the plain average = 1.76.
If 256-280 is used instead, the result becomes 1.77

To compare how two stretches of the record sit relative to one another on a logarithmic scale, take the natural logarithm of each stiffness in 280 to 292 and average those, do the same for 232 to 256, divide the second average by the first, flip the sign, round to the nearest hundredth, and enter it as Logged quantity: -1.08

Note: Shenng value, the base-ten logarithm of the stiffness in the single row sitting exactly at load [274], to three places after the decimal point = 0.248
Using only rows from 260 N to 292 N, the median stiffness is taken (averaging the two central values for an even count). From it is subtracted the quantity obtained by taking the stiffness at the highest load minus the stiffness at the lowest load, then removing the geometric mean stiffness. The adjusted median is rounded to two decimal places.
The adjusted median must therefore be 3.58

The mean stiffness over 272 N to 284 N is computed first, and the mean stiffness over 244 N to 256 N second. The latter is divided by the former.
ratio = 1.014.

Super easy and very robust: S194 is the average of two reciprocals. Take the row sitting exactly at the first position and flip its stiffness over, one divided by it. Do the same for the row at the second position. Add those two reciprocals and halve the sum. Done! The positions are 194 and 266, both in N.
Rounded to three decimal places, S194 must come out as 0.555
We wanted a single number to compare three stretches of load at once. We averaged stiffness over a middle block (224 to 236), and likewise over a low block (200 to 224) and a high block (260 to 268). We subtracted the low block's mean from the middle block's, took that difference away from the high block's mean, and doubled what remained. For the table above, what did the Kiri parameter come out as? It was 3.6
